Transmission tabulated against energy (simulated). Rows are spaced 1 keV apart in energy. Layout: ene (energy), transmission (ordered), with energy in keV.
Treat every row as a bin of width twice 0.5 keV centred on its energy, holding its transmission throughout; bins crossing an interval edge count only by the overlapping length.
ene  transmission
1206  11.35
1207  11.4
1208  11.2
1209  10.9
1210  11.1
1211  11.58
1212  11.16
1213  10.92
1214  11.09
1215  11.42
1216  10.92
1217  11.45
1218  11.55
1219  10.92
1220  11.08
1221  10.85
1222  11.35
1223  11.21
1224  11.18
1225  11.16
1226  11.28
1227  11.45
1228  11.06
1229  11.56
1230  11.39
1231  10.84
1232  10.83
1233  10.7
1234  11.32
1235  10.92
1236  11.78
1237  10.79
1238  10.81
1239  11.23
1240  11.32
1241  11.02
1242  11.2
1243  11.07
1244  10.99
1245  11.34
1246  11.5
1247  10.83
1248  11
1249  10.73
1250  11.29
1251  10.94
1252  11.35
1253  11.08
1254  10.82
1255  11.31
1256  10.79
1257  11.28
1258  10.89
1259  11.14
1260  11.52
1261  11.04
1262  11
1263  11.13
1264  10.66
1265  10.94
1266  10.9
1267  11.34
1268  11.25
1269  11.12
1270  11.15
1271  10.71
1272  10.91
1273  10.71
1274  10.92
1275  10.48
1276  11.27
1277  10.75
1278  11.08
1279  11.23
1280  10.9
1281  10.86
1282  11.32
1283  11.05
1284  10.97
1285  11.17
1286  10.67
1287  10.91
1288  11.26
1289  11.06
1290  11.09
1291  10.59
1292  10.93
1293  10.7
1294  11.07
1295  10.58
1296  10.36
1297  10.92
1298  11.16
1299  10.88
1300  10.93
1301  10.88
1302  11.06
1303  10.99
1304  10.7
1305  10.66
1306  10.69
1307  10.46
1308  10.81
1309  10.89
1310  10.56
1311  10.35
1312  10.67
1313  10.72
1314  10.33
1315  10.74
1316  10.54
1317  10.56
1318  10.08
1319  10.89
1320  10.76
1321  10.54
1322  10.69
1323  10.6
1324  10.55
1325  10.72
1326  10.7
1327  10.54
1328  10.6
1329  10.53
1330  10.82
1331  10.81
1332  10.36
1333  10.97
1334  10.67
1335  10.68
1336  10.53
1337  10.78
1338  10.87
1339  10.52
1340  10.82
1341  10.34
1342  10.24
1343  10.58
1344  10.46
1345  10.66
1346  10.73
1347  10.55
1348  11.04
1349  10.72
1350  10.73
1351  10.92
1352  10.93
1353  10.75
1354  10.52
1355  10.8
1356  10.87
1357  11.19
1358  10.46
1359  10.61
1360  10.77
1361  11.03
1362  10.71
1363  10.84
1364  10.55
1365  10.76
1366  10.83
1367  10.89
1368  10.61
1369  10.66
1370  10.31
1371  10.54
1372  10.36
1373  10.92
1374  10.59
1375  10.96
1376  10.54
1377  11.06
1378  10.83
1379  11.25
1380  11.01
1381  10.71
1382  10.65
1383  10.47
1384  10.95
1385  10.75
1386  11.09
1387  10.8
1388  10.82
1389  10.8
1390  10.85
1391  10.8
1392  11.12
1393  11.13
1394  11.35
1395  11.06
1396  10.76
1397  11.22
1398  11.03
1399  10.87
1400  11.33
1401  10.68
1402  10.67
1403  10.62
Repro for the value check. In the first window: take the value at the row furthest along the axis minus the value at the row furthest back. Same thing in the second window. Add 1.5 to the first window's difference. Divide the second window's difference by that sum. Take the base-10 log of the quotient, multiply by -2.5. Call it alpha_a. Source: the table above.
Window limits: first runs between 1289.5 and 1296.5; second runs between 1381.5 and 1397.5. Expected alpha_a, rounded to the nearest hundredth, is 0.33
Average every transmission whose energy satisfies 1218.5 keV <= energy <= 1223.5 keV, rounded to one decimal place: 11.1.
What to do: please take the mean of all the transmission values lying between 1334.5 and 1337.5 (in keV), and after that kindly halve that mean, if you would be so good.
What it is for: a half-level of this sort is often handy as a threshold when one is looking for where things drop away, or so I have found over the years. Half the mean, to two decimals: 5.33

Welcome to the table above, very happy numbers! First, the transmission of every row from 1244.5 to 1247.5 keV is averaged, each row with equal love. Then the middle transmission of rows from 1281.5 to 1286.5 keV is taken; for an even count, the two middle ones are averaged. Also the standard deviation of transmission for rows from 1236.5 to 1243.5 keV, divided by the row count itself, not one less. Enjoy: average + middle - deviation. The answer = 22.08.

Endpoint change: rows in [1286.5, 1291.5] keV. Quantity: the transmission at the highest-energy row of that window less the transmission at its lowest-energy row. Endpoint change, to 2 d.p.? -0.32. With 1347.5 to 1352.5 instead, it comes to -0.11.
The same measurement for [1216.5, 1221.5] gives -0.60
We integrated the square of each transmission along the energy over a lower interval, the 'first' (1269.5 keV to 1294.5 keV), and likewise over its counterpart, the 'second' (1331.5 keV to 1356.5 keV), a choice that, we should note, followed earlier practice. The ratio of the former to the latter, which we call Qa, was 1.05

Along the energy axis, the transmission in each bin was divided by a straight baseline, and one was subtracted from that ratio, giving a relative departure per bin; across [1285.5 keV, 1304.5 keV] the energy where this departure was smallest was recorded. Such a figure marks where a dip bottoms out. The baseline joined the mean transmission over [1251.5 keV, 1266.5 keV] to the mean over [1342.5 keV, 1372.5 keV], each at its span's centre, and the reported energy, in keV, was 1296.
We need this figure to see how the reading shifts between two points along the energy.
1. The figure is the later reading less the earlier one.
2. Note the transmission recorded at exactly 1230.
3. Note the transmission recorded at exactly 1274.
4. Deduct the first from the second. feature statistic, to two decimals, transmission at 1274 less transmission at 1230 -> -0.47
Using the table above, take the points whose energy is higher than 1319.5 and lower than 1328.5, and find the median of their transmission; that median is 10.6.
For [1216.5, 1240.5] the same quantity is 11.2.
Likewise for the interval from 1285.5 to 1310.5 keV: 10.9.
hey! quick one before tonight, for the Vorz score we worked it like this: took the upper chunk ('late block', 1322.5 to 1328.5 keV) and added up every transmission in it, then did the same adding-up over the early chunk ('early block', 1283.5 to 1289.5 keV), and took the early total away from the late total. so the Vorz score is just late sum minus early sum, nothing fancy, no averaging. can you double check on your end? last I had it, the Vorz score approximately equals -2.3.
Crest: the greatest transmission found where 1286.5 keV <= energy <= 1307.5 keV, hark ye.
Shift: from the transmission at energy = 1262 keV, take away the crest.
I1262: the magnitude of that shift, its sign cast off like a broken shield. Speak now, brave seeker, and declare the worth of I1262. 0.26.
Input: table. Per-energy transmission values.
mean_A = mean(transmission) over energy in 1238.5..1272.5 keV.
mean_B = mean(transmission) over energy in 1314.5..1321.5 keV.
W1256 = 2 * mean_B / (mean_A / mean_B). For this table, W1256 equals 20.2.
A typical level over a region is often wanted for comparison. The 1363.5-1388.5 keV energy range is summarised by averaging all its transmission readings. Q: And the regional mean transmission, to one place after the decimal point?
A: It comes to 10.8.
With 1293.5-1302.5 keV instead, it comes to 10.9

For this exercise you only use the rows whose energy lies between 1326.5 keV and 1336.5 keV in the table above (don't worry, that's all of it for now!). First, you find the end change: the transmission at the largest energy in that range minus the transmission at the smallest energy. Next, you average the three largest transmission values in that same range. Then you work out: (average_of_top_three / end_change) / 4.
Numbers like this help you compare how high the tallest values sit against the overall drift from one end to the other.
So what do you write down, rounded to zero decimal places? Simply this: -272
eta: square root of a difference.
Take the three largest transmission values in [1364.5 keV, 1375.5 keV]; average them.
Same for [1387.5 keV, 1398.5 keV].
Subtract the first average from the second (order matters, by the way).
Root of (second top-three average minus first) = 0.56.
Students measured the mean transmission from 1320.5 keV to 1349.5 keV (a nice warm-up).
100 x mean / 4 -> 266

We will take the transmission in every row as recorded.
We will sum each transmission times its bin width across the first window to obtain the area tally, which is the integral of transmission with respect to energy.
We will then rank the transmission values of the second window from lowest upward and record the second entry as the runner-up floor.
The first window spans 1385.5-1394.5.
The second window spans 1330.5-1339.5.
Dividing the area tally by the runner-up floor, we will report 9.4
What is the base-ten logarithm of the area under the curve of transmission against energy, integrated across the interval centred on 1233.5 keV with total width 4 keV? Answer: 1.64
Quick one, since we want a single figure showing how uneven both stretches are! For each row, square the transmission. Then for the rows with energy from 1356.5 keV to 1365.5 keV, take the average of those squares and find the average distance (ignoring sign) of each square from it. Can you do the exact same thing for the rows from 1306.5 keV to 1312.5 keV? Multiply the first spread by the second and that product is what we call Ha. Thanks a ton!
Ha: 13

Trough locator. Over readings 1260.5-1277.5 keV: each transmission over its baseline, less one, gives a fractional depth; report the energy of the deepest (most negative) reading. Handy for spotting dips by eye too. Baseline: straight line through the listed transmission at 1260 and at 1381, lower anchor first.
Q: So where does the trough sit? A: 1275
